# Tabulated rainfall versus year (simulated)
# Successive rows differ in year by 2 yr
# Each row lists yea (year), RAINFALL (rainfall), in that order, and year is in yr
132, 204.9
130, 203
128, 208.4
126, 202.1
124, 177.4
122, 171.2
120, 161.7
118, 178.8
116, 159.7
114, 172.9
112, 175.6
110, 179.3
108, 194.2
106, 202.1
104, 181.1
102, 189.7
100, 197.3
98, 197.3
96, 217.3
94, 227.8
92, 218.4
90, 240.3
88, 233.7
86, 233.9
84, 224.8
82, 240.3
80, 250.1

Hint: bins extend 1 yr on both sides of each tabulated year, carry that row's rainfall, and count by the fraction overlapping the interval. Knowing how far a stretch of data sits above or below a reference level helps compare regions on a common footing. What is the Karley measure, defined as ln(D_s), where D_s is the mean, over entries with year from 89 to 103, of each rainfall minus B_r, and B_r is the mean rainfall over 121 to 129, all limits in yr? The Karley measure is 3.1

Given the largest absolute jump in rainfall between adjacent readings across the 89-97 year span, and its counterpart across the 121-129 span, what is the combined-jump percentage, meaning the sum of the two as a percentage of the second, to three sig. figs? 189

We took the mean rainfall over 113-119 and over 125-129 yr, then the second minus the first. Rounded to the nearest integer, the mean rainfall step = 35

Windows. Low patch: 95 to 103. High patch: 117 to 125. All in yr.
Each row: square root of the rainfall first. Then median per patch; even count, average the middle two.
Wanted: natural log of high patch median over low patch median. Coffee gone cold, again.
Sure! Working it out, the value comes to -0.062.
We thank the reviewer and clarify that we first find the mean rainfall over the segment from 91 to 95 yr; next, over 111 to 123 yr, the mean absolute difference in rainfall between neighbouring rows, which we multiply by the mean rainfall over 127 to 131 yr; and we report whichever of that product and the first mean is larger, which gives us 2534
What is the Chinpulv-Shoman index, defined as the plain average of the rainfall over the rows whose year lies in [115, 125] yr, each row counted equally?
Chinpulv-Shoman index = 170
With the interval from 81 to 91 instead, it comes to 235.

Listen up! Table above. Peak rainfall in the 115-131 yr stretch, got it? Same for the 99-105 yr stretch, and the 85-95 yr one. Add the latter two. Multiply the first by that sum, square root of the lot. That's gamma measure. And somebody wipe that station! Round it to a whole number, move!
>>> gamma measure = 302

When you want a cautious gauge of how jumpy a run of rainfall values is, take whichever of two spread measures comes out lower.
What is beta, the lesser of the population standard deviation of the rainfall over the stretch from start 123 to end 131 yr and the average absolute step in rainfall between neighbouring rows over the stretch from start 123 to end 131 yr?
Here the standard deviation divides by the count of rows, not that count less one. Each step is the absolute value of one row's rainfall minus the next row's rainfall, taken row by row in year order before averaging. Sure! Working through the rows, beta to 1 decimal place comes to 12.0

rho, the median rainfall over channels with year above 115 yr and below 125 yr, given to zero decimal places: 171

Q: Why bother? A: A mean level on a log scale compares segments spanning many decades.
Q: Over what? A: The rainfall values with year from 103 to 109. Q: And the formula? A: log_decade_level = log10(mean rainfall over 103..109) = 2.28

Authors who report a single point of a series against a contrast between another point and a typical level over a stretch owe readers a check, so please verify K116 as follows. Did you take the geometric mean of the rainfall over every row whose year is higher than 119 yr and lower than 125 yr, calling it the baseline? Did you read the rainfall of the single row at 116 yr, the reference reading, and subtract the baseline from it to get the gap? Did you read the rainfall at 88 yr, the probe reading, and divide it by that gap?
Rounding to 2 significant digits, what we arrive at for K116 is -23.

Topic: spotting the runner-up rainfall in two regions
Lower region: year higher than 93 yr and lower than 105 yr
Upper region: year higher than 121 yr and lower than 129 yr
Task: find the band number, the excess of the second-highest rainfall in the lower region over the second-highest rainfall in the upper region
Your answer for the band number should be 15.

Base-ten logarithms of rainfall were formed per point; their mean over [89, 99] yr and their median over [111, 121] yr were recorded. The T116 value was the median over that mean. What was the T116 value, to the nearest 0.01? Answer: 0.96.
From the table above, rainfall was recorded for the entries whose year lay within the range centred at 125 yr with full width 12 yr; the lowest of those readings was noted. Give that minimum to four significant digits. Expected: 161.7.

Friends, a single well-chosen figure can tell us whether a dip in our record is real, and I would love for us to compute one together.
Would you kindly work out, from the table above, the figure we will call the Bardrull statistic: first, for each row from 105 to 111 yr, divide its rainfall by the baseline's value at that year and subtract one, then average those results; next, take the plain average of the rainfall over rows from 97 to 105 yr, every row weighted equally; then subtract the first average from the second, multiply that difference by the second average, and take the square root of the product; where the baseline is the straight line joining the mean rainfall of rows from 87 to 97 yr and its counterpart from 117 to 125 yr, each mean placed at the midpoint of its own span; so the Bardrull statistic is 191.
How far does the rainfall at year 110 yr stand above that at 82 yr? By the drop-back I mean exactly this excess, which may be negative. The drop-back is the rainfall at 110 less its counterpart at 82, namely -61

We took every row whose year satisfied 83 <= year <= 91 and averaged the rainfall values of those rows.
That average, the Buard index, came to 233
